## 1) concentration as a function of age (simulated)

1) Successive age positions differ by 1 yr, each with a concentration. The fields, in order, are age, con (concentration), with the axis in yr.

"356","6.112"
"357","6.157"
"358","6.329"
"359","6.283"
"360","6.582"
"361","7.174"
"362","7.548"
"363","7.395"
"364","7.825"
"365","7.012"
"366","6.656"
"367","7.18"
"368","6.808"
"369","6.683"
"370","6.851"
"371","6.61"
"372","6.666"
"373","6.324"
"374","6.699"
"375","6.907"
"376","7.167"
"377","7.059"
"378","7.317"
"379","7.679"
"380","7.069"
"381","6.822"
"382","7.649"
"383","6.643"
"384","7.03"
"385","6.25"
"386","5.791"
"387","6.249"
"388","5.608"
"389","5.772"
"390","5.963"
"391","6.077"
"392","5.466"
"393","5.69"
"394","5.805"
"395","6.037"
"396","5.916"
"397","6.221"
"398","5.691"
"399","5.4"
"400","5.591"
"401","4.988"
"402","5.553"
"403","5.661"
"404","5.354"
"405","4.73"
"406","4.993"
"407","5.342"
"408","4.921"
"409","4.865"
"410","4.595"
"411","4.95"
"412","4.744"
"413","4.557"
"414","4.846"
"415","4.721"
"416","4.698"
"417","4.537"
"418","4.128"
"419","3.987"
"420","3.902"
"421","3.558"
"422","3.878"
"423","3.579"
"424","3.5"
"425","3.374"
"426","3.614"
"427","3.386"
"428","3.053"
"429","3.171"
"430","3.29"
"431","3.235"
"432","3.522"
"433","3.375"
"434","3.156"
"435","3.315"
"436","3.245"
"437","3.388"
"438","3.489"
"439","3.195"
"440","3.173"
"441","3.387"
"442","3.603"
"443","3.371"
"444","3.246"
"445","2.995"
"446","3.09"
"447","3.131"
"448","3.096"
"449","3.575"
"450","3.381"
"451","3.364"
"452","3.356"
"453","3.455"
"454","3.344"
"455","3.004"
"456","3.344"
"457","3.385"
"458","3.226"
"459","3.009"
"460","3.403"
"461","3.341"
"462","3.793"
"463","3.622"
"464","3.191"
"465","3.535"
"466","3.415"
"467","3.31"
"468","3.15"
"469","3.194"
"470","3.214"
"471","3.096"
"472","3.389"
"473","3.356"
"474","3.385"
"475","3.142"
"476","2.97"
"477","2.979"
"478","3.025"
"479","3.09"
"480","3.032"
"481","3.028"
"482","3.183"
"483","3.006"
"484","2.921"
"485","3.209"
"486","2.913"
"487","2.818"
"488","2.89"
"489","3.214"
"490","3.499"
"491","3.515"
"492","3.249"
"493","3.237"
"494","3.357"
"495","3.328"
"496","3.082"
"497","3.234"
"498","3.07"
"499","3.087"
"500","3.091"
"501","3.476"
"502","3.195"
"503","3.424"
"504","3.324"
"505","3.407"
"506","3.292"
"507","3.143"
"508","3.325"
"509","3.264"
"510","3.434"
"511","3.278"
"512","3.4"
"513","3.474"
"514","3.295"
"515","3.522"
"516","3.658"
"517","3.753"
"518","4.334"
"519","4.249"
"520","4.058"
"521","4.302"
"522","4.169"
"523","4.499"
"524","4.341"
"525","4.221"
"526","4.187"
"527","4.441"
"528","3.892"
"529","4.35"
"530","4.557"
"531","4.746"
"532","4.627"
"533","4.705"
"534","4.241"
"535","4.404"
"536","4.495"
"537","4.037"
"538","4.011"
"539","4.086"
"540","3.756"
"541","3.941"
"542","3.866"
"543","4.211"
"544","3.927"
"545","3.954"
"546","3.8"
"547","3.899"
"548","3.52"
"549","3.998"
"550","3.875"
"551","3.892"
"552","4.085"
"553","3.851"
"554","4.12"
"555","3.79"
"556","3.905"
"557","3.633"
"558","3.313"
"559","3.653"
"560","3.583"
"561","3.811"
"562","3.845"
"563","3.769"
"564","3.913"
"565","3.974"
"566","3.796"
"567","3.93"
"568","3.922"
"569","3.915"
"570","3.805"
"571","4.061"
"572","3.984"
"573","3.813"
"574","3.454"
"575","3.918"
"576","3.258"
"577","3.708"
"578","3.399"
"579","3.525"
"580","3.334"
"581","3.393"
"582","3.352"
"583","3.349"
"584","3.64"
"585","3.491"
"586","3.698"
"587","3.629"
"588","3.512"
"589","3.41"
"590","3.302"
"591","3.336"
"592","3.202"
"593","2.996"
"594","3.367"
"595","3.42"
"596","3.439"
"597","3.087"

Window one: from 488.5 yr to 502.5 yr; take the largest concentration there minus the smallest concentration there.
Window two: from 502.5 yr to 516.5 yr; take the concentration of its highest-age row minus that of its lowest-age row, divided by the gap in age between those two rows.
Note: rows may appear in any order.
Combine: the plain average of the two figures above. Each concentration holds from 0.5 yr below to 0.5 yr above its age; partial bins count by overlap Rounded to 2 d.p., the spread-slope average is 0.23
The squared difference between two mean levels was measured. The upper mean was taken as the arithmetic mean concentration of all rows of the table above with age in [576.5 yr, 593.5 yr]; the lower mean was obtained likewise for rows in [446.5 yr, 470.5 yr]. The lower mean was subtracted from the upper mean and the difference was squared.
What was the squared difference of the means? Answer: 0.0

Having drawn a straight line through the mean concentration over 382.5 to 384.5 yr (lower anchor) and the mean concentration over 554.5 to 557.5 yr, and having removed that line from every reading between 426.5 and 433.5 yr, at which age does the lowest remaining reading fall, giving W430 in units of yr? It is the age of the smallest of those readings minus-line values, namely 428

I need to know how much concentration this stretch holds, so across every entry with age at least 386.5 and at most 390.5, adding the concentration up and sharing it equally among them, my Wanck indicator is 5.9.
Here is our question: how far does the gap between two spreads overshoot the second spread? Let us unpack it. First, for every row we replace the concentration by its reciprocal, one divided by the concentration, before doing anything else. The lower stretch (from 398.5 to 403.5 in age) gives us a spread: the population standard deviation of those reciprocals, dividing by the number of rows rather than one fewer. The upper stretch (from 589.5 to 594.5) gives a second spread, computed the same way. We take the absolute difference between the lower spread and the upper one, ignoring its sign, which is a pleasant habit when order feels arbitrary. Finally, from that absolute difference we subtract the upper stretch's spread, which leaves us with -0.0086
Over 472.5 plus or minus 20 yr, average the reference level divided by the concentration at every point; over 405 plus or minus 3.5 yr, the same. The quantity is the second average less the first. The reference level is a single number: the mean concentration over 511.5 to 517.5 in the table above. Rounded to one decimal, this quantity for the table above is -0.4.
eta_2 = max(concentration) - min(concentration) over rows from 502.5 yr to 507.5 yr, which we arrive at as 0.28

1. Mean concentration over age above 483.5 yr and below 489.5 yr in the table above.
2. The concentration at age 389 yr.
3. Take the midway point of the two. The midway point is 4.4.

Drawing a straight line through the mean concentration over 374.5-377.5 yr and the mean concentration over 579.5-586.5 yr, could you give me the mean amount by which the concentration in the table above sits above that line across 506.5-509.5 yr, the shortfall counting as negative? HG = -1.5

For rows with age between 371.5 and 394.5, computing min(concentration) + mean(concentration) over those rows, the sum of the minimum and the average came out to 12.0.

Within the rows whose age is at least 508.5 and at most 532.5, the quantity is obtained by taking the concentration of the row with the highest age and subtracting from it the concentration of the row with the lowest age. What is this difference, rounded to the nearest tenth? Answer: 1.4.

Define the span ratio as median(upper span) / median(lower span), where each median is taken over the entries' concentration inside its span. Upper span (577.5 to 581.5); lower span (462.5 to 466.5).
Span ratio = 0.98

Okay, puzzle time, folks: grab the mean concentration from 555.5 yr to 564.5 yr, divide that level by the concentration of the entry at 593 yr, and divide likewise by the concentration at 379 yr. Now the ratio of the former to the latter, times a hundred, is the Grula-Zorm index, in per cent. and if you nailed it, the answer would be 256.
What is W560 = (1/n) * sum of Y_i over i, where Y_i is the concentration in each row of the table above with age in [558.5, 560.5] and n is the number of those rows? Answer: 3.6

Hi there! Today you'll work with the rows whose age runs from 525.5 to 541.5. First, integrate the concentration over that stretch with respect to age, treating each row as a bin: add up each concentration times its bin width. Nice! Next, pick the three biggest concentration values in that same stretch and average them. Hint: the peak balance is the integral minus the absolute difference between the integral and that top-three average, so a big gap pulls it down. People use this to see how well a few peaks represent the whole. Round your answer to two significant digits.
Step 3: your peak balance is 4.7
